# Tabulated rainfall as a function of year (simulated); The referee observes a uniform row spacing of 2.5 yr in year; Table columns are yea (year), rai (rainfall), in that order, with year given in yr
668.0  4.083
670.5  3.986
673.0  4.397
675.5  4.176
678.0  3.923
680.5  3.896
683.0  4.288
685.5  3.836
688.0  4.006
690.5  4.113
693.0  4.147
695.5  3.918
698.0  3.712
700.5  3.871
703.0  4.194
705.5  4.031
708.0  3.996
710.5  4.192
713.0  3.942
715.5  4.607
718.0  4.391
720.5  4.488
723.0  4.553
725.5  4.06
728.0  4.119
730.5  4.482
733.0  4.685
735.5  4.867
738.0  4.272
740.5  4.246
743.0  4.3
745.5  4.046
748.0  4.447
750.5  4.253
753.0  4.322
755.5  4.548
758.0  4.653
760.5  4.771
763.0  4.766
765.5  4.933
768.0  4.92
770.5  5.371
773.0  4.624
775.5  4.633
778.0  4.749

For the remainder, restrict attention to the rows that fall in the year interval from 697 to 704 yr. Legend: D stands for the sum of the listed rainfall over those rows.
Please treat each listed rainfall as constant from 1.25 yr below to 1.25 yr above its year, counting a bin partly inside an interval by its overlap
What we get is 11.8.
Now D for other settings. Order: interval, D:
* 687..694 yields 12.3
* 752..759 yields 13.5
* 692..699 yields 11.8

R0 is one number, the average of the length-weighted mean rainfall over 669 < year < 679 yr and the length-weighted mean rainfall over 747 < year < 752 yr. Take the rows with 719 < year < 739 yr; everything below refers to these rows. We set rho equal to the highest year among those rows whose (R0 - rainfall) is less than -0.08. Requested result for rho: 735.5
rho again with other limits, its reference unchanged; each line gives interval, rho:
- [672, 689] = 673.0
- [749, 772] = 770.5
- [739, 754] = 753.0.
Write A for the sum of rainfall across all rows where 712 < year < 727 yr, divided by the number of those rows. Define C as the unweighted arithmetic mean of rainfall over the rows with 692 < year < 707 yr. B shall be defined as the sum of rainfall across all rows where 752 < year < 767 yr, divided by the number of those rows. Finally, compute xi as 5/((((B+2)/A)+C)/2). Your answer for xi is 1.81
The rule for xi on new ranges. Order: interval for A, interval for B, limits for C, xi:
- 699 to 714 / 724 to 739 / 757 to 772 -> 1.54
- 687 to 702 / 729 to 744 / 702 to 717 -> 1.73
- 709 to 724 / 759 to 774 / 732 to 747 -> 1.67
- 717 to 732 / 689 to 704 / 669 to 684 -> 1.82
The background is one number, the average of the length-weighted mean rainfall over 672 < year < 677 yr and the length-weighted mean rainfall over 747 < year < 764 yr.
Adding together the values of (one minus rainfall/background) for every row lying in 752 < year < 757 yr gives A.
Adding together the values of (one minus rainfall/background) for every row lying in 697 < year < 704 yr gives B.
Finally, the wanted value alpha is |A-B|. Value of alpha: 0.339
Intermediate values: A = -0.02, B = 0.32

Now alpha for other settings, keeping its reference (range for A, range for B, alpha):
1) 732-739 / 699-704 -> 0.309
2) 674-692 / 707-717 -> 0.386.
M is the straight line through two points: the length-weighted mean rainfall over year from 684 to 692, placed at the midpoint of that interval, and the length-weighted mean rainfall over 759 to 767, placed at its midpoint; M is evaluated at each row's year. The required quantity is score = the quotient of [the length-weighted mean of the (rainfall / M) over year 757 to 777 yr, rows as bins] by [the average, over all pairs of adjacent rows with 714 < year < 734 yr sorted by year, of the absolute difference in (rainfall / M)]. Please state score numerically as 22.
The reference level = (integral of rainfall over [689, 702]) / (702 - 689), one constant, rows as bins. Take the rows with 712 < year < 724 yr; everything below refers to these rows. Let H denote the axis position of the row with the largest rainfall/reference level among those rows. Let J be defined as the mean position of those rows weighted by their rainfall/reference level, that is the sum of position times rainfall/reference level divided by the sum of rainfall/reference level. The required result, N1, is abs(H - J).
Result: 2.6 yr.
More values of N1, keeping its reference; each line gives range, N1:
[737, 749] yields 5.0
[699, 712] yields 2.6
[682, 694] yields 5.0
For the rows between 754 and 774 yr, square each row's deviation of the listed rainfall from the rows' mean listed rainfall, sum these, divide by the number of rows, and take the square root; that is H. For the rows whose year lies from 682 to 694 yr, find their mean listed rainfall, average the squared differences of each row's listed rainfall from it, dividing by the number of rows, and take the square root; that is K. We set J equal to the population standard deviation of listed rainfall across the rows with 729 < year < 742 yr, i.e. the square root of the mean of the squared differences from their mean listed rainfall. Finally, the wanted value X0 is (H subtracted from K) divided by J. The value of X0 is -0.4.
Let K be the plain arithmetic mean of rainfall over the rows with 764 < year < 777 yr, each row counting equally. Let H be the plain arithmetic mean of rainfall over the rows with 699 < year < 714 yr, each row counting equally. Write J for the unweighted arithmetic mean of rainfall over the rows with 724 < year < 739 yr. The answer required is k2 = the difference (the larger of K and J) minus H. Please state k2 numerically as 0.86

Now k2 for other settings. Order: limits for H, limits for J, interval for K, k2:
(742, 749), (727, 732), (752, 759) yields 0.24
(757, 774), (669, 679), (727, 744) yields -0.44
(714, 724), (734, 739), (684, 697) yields 0.06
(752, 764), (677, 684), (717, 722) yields -0.17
